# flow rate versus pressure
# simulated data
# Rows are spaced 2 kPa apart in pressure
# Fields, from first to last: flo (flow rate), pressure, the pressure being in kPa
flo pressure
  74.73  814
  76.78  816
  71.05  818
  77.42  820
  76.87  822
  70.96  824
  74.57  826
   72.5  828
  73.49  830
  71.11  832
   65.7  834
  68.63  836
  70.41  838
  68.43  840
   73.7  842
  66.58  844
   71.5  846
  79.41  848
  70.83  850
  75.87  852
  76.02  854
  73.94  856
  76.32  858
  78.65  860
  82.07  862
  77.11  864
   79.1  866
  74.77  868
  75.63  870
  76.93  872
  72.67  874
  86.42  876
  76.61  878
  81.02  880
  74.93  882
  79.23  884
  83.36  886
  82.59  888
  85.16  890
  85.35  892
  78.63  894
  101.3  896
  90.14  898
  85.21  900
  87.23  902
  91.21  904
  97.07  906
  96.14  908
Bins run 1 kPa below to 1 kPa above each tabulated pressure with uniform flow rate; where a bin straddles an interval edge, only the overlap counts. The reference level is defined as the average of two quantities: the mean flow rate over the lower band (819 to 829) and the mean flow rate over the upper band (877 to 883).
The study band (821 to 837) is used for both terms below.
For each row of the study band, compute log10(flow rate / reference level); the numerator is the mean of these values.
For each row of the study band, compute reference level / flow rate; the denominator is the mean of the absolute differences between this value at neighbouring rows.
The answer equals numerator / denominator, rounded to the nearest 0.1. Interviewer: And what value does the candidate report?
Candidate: -0.5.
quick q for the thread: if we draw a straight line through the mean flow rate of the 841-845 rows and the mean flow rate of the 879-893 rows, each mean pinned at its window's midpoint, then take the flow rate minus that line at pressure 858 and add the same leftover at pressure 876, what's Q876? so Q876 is 10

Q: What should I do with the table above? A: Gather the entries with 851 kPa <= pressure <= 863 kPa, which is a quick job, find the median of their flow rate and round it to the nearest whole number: 76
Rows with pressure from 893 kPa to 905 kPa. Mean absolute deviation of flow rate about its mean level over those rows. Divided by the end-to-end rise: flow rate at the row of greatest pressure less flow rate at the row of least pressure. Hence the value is 0.4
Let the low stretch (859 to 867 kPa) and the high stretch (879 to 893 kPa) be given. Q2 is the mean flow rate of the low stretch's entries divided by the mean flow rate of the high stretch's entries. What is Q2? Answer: 0.970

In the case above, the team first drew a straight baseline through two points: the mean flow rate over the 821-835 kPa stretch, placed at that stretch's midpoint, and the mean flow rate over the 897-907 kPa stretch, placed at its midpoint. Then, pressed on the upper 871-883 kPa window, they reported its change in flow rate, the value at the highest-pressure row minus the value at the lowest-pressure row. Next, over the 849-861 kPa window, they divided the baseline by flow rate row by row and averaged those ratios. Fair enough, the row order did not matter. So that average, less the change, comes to 3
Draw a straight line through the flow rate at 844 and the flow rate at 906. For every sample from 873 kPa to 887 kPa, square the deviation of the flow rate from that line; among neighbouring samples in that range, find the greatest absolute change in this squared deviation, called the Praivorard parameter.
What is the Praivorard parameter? 96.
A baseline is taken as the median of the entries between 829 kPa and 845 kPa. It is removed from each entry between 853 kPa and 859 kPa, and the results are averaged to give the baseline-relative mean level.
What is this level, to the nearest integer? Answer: 6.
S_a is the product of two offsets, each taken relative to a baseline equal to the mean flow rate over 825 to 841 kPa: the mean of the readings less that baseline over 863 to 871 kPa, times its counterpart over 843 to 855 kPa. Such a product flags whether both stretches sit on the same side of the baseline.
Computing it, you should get 17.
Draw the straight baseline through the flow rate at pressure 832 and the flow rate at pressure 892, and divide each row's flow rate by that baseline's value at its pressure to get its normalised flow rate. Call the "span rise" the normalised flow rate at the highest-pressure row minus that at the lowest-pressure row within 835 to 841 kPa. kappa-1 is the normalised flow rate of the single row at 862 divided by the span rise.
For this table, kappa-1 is -69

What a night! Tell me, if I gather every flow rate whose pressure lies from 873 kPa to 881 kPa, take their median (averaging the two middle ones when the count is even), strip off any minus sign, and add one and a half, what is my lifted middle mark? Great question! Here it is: 80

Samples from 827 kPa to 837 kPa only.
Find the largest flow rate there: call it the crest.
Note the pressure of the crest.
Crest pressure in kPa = 830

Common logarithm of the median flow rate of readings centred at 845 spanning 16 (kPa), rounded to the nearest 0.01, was 1.85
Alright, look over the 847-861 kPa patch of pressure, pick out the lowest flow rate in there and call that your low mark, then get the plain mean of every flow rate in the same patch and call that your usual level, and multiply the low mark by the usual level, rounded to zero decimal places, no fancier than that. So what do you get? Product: 5373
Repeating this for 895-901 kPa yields 7858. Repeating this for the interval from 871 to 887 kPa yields 5733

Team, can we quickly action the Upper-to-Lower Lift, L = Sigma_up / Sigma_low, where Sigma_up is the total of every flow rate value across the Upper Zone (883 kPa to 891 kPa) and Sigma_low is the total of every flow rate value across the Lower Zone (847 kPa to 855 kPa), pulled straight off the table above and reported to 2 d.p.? 1.09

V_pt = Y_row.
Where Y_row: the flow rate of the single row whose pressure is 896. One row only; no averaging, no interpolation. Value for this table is 101.3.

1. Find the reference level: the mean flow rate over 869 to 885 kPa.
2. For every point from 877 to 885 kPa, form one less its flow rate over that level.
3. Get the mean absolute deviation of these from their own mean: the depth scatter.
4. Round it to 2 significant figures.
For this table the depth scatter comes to 0.028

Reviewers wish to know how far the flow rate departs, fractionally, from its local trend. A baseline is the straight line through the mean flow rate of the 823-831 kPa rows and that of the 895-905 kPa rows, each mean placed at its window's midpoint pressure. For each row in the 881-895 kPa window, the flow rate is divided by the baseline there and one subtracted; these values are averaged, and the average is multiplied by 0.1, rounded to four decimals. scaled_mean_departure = -0.0076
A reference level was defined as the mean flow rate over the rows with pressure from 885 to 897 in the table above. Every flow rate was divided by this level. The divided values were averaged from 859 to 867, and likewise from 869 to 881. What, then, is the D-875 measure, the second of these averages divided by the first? 0.99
